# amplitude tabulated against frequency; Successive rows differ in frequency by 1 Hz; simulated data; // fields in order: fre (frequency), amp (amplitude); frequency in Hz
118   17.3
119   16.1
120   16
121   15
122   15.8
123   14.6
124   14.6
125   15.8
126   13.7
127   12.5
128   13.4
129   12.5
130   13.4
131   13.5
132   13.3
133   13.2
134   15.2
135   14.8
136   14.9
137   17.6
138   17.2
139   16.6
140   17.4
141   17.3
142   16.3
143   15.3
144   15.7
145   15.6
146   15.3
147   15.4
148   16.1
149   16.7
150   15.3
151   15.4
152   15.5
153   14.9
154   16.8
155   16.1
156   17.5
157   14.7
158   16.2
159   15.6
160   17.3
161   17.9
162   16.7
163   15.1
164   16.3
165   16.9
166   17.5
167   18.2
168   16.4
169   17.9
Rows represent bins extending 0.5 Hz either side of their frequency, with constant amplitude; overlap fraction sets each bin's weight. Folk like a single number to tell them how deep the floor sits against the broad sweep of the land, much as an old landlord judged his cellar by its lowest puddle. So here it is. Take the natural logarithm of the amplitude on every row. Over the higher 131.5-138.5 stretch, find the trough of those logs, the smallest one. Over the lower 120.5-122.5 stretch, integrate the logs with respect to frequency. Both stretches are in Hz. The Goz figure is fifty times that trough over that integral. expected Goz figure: 24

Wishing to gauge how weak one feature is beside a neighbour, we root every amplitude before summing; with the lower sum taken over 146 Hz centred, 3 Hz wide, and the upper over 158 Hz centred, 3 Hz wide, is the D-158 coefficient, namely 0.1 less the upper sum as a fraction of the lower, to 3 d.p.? -0.902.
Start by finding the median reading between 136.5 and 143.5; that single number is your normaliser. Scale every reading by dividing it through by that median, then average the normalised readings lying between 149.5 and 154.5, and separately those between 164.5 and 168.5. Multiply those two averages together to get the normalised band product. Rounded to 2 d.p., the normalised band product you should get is 0.91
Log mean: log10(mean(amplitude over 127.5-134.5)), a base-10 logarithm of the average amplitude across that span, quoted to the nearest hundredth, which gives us 1.13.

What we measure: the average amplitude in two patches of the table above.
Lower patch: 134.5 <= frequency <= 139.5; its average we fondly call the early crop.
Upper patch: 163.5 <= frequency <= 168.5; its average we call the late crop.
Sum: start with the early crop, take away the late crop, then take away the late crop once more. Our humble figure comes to -17.9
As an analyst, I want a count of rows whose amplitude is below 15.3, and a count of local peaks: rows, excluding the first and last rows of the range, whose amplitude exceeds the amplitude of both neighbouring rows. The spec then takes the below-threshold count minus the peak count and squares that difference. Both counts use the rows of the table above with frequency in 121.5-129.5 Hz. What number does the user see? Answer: 16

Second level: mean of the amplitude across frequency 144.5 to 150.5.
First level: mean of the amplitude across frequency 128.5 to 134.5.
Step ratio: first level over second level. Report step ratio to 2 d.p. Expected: 0.86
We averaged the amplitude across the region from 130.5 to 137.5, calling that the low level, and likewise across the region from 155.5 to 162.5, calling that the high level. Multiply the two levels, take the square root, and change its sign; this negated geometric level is -15.6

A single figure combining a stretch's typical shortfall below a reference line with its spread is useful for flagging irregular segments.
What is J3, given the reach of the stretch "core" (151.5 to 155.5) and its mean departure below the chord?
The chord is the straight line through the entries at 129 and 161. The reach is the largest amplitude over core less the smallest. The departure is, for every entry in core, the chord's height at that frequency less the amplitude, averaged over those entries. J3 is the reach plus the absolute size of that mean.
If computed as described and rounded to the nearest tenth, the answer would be 2.7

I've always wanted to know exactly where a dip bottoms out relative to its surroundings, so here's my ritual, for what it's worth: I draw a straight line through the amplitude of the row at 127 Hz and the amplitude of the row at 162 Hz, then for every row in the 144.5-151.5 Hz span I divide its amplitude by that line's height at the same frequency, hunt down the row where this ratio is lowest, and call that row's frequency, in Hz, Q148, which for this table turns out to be 151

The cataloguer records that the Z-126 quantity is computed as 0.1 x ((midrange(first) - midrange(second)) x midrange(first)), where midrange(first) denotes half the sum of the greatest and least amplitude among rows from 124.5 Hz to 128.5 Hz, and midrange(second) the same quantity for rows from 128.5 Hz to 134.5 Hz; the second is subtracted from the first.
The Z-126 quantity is 0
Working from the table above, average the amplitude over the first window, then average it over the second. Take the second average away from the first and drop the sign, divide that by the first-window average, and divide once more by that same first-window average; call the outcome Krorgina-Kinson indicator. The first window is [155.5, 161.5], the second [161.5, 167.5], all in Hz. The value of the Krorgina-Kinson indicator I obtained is 0.001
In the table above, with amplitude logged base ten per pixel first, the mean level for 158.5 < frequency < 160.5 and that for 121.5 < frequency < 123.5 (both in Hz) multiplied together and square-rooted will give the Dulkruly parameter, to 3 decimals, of 1.198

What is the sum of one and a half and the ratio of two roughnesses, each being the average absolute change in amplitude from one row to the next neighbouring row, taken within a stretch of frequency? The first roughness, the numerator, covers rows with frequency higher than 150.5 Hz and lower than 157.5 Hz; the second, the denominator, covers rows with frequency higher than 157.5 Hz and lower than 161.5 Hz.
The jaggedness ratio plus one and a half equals 2.8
